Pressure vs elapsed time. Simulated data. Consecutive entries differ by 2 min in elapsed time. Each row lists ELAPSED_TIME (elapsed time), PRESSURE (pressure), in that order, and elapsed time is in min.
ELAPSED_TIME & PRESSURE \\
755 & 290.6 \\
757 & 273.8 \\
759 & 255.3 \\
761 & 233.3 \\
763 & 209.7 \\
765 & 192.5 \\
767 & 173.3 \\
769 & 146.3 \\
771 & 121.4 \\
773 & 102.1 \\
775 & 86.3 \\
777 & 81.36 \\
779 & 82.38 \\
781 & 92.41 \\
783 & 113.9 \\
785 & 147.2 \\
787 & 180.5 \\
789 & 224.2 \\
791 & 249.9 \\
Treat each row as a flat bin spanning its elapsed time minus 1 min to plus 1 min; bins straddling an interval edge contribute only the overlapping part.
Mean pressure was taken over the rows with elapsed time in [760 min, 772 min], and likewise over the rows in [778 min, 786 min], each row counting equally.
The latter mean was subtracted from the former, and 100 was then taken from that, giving -30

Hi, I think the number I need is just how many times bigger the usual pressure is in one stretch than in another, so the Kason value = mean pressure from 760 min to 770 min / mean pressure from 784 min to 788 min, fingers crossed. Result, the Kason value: 1.2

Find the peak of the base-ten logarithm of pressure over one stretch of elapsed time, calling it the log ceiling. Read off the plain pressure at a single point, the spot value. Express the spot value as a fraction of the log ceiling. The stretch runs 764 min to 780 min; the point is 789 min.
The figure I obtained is 98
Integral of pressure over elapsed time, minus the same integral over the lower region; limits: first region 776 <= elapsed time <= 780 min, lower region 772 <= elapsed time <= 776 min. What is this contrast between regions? -49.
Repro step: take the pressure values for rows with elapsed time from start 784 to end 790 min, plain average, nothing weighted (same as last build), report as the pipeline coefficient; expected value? 184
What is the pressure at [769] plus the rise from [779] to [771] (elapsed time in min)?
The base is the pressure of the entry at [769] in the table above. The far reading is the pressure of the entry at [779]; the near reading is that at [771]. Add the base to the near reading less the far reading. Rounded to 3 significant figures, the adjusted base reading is 185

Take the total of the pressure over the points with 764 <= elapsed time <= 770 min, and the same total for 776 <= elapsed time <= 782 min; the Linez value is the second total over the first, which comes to 0.50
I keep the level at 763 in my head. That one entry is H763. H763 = 209.7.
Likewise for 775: 86.3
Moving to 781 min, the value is 92.41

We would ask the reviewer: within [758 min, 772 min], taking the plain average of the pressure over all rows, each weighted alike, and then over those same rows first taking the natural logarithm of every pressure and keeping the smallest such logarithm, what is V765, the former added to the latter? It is 195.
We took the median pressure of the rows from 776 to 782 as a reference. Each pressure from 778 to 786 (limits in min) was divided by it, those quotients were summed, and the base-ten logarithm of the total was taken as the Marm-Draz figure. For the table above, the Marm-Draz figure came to 0.72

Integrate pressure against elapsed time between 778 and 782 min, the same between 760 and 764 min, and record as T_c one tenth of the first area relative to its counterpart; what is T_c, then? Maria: 0.039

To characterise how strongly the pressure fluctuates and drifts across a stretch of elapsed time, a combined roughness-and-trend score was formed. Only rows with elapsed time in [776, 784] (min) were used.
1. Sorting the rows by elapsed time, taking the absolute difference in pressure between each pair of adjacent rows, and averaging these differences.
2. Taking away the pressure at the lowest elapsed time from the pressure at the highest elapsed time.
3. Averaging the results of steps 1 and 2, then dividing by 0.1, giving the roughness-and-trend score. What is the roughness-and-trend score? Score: 217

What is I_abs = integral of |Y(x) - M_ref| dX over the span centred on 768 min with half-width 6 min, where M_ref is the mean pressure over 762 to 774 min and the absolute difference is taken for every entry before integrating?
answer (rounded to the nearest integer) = 411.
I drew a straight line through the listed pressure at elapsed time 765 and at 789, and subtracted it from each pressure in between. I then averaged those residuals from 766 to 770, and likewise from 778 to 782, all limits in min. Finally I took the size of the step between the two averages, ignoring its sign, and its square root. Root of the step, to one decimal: 9.4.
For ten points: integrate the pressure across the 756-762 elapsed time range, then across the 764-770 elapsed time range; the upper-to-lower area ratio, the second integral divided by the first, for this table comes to 0.67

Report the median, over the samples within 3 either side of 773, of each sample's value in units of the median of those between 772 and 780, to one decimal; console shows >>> 1.2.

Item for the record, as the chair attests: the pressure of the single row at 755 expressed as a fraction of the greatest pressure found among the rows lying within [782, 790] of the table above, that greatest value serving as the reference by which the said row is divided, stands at 1.30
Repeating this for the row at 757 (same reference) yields 1.22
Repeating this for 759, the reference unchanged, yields 1.14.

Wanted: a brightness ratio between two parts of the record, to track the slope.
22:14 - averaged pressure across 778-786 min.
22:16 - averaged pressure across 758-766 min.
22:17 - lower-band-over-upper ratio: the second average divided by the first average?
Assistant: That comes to 2.0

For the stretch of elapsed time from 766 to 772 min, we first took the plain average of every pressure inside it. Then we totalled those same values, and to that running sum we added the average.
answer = 588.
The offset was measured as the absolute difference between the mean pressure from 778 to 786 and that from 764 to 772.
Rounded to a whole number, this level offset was 49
